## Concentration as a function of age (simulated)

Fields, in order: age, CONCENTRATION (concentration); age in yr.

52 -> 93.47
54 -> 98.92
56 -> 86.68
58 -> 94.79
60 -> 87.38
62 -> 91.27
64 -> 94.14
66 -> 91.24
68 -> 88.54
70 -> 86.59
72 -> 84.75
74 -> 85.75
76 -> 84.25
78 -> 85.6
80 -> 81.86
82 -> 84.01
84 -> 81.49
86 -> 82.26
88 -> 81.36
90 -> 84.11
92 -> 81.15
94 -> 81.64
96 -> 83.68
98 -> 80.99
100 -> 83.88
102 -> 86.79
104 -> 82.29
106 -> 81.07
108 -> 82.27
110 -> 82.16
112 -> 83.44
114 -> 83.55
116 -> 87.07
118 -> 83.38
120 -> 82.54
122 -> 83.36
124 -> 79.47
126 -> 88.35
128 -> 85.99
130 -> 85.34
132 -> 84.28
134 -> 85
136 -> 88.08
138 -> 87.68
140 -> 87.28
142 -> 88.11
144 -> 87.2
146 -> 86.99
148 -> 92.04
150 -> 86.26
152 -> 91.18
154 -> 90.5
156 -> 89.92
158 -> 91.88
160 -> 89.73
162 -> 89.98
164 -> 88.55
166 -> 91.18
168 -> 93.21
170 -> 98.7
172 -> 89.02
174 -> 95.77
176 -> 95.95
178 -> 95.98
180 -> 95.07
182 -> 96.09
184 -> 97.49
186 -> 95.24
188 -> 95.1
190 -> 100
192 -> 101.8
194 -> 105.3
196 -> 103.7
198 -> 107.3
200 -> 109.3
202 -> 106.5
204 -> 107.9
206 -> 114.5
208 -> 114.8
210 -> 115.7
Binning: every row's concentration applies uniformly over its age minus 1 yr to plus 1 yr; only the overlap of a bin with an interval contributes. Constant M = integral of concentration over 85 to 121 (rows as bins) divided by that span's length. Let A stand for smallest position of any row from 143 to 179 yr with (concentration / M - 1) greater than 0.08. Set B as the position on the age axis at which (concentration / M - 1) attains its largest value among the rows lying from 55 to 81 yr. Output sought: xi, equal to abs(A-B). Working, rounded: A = 148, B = 58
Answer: 90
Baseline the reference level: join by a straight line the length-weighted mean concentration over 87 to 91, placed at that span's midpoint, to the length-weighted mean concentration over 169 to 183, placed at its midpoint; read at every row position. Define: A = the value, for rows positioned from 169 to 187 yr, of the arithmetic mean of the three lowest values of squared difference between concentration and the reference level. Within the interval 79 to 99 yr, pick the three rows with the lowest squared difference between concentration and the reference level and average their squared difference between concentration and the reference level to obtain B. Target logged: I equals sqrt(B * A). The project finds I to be 0.1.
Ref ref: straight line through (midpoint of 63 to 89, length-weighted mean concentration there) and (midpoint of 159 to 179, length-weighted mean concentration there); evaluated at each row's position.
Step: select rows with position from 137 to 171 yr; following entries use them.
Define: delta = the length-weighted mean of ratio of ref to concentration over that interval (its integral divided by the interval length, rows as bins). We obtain 1.02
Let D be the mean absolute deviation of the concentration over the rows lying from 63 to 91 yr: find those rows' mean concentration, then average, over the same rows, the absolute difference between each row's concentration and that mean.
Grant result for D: 2.8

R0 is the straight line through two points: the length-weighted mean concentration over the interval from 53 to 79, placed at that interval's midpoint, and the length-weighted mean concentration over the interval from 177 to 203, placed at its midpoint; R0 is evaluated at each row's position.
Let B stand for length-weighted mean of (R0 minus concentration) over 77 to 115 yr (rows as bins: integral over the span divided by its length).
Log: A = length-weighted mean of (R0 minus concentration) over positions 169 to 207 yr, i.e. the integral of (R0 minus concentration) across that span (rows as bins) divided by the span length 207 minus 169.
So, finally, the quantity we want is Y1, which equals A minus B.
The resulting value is -9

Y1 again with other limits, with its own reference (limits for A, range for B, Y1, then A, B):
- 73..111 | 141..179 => 2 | 9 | 7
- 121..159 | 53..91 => 6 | 9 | 3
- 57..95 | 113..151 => -5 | 4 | 9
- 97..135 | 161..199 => 7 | 10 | 3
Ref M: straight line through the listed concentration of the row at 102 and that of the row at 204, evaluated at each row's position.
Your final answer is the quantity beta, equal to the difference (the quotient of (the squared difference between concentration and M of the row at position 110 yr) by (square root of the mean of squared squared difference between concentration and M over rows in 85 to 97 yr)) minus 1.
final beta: 4.1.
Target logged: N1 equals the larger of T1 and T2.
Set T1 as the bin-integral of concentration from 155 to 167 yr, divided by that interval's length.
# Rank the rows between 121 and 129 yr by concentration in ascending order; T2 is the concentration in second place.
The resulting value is 90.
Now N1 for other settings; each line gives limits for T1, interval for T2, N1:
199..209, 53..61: 111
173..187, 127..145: 96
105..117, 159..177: 89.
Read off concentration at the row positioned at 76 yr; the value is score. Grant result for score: 84.25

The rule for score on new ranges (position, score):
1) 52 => 93.47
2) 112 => 83.44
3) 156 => 89.92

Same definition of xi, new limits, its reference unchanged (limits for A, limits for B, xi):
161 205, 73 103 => 60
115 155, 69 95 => 78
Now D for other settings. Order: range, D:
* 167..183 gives 1.9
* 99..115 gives 1.2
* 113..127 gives 2.1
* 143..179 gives 2.7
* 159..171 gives 2.7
